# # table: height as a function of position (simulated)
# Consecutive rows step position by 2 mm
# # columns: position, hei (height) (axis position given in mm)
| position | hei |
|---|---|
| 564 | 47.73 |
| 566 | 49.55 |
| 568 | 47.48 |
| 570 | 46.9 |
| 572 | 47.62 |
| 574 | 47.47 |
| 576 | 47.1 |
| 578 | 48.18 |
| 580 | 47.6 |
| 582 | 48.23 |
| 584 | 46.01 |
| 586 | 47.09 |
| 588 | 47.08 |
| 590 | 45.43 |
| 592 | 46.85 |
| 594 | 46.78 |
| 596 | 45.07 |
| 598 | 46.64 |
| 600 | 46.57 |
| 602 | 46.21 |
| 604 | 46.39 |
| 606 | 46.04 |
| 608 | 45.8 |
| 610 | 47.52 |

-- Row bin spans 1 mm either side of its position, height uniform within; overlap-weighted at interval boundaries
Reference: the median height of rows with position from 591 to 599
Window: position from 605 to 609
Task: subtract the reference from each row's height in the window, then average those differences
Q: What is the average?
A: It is -0.8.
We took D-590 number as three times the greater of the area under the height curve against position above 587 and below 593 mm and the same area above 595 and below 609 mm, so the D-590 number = 1936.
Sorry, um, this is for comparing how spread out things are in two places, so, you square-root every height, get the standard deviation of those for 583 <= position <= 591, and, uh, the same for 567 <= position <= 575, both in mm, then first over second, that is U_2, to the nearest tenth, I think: 2.6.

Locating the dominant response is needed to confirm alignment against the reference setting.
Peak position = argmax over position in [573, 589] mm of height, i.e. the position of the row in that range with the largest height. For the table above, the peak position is 582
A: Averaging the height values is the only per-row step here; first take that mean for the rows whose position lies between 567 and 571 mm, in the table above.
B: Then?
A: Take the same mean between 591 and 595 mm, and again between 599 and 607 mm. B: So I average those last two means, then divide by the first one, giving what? 0.987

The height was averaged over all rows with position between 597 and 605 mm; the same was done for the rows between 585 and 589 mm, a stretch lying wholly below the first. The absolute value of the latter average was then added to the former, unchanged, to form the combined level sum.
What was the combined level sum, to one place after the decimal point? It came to 93.5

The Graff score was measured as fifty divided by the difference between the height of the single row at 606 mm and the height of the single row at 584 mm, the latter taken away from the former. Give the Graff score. 1667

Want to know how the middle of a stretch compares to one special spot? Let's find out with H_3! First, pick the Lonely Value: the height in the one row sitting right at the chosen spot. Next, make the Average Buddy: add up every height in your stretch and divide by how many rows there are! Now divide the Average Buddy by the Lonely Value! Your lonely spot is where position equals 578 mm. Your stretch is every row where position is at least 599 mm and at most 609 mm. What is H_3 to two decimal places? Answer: 0.96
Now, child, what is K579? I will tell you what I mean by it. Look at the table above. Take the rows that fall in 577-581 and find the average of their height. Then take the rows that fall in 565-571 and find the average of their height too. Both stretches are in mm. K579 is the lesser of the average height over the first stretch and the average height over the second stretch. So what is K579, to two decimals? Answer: 47.89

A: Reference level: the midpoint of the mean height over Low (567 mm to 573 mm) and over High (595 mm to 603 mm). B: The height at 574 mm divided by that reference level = 1.02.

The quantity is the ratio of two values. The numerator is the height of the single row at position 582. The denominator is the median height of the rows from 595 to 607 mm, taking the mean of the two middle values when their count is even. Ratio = 1.04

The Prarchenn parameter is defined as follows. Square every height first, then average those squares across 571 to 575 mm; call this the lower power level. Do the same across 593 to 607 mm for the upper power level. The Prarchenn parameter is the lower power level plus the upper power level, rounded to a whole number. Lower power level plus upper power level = 4399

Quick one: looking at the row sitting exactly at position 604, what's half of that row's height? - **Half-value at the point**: 23.2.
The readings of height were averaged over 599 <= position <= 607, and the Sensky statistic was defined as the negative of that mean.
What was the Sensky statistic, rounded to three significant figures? -46.3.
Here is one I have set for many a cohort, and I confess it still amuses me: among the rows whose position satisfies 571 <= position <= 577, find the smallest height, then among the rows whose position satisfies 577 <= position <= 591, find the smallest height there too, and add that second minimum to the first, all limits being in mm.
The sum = 92.5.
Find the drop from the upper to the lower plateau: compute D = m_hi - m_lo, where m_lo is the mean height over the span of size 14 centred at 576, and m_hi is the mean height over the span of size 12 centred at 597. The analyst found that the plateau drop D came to -1.2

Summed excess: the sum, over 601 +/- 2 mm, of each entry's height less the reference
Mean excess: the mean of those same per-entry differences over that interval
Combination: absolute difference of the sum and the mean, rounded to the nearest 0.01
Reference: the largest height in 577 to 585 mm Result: 1.84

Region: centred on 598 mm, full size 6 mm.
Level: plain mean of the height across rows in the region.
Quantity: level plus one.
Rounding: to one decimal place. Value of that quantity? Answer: 47.1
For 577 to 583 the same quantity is 49.0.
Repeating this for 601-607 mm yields 47.2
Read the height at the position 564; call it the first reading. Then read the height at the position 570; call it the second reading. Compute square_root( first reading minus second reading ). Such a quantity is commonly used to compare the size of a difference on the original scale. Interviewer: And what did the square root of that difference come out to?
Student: 0.91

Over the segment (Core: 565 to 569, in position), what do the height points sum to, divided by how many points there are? 48.5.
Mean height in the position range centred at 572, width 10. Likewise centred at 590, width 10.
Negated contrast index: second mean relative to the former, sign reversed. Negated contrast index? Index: -0.986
